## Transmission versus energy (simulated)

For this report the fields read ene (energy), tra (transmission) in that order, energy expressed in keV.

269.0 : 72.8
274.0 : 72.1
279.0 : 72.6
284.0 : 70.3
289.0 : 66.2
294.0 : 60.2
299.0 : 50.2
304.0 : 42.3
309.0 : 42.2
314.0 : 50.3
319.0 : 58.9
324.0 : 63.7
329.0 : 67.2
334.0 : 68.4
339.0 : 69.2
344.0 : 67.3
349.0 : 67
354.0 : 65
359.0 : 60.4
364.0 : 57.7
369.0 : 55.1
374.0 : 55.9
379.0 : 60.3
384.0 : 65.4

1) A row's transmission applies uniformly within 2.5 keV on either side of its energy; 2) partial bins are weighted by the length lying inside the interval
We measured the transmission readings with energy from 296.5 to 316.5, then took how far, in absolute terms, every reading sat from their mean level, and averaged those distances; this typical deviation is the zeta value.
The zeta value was 4.0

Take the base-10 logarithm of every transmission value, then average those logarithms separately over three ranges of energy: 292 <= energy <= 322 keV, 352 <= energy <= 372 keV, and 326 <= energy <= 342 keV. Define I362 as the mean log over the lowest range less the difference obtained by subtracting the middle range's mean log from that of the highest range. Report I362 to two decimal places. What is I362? 1.76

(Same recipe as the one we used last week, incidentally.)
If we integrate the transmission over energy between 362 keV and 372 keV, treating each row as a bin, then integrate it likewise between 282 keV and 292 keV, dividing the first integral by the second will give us 0.83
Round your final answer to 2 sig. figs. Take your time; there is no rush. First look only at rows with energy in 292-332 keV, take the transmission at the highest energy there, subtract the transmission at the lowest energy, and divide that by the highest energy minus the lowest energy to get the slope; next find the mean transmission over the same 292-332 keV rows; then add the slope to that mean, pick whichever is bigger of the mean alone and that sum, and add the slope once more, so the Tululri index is 55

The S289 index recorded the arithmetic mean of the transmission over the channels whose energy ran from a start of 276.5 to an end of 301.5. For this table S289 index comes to 64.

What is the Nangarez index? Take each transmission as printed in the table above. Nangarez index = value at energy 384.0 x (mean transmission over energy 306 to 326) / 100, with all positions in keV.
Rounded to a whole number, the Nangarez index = 35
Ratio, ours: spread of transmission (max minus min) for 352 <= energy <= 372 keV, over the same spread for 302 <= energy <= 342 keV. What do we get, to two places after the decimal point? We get 0.37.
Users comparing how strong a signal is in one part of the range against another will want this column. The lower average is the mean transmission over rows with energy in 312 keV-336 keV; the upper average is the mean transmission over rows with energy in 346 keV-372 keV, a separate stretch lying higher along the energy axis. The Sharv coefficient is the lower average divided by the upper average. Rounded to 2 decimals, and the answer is 1.01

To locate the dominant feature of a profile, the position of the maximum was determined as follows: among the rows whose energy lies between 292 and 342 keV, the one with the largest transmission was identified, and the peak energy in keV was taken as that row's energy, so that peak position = 339.0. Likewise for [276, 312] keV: 279.0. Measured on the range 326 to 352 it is 339.0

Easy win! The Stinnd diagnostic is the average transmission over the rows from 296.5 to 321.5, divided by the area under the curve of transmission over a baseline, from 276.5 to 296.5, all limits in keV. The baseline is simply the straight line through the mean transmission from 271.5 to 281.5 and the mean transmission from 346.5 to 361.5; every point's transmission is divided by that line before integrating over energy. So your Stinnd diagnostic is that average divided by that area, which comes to 2.6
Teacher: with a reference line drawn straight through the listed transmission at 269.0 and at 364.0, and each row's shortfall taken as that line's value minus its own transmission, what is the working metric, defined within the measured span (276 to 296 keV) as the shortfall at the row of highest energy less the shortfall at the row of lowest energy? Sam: 10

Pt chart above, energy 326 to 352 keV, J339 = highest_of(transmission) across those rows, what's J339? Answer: 69.2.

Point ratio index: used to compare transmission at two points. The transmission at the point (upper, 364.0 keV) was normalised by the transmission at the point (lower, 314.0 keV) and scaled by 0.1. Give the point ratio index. 0.115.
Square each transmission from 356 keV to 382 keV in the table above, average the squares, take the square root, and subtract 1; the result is 56.9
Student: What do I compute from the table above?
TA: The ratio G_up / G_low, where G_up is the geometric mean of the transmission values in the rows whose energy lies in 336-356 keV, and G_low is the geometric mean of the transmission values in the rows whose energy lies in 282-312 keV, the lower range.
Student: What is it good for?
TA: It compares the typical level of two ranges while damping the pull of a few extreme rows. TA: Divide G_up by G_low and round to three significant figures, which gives 1.24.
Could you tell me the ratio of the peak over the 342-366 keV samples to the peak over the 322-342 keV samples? 0.97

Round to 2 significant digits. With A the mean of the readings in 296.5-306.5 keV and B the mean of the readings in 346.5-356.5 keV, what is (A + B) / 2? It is 56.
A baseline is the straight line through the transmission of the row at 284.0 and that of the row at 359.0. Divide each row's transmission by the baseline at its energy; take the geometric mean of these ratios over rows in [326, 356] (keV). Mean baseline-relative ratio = 1.07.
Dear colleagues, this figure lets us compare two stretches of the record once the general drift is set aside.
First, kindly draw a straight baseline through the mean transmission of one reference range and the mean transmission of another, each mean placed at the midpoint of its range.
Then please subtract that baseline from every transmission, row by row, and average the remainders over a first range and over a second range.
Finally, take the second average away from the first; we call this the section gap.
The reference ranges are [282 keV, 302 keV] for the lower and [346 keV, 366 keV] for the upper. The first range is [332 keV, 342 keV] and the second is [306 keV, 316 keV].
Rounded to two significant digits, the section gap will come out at 22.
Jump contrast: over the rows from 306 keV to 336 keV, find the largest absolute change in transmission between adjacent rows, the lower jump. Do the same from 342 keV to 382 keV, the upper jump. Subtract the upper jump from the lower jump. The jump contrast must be 4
